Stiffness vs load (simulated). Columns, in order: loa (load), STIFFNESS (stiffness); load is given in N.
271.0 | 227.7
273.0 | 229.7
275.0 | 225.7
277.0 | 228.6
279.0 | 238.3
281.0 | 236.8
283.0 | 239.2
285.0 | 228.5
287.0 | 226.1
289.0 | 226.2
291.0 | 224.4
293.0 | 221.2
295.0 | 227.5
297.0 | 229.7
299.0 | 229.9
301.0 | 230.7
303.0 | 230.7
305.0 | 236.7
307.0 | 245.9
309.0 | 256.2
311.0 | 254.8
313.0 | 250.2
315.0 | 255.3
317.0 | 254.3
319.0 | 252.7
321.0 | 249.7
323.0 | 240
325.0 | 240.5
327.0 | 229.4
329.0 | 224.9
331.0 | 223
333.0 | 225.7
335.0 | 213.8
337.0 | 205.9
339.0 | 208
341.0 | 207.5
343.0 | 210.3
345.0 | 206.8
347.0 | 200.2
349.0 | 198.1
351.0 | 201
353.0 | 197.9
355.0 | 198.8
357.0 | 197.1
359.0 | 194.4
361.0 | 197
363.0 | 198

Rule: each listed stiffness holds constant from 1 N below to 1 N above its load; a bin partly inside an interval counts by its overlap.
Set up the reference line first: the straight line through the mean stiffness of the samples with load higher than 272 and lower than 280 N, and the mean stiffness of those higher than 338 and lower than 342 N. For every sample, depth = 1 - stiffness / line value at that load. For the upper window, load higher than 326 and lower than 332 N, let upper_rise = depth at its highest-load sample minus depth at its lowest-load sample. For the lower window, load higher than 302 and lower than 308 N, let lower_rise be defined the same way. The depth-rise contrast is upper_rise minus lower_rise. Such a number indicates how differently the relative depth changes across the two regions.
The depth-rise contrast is 0.10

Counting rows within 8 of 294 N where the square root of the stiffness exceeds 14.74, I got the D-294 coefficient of 8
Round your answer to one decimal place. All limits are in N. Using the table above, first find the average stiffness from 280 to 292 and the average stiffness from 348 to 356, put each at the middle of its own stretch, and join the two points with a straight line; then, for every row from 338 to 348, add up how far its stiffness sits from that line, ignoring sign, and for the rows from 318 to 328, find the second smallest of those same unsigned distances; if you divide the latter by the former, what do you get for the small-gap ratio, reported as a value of 1.4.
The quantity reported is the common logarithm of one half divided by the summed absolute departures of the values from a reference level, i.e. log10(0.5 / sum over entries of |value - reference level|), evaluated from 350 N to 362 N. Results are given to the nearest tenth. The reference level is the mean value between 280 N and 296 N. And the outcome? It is -2.6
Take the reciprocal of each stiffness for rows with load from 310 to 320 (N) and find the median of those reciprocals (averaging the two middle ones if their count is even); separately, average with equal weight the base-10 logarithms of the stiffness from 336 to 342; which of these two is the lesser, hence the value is 0.0039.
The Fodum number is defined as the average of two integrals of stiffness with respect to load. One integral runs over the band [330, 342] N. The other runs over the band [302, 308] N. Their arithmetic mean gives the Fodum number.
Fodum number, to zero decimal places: 1997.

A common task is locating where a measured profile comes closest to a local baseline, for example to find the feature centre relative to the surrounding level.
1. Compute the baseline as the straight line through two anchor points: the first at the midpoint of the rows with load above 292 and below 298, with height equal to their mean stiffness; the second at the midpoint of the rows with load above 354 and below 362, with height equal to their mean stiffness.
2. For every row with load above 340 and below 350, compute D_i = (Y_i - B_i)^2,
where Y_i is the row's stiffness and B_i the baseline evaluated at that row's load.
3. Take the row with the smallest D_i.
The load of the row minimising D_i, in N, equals 347.0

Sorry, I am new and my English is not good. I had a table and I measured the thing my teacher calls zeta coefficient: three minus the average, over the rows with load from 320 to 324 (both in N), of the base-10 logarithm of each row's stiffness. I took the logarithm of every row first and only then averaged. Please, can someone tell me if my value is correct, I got 0.61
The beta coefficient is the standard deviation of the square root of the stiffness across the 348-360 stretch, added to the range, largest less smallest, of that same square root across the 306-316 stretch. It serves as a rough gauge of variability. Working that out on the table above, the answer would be 0.40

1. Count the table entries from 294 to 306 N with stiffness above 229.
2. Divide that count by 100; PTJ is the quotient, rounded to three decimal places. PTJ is 0.050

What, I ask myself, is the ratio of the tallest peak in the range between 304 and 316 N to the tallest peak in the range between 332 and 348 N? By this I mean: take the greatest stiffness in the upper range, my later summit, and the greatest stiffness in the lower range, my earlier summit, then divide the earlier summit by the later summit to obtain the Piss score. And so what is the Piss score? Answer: 1.14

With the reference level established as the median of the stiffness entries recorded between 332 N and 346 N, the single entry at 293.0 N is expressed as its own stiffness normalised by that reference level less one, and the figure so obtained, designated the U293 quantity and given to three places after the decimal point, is 0.063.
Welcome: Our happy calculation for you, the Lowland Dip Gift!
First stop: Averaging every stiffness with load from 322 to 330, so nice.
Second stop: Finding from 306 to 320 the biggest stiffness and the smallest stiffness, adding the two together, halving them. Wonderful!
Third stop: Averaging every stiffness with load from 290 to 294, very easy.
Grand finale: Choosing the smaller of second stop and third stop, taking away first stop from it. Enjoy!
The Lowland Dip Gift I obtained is -11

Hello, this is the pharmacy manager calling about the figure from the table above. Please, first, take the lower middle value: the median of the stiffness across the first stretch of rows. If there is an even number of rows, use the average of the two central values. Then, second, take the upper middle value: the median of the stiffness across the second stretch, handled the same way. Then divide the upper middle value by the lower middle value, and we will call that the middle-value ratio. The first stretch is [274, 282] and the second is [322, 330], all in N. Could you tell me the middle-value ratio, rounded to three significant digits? 1.01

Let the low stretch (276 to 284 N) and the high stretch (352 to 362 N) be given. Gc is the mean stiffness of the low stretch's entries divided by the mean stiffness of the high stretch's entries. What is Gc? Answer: 1.20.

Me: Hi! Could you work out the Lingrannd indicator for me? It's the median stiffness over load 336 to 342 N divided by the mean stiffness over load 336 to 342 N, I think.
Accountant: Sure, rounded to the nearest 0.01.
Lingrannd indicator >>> 1.00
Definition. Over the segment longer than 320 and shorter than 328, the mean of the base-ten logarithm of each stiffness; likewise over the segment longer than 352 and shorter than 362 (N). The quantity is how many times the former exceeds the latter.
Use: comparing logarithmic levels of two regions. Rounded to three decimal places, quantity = 1.037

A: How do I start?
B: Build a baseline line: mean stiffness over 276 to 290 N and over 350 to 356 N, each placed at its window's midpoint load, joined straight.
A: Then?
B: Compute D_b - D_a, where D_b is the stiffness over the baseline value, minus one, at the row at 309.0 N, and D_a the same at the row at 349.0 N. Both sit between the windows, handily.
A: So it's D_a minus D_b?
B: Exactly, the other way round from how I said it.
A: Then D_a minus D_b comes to -0.18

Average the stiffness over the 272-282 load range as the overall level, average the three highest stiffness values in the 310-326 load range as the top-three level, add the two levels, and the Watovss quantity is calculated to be 487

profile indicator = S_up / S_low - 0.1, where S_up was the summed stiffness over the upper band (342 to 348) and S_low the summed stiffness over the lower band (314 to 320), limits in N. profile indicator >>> 0.71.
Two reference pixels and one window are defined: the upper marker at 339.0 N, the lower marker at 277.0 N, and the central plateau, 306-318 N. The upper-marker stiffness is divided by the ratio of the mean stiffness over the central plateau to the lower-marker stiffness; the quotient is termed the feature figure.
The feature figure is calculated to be 188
